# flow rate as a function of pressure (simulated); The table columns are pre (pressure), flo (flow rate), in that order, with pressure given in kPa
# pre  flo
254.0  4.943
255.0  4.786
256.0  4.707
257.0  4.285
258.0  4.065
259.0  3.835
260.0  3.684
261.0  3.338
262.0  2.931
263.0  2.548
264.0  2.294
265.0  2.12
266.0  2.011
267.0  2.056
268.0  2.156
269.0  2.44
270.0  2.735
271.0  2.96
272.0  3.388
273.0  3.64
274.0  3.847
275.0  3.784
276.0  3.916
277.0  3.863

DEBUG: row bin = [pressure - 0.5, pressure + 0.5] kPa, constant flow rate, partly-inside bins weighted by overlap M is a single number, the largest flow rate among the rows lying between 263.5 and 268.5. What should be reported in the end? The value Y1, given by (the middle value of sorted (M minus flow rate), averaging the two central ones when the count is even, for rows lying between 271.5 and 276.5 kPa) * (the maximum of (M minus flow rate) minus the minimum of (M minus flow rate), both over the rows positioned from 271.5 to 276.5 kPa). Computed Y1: -0.8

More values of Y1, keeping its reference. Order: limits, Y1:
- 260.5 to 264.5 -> -0.5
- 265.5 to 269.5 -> 0.1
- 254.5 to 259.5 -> -1.9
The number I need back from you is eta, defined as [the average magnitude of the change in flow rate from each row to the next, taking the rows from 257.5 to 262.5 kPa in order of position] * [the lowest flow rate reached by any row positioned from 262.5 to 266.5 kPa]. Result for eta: 0.57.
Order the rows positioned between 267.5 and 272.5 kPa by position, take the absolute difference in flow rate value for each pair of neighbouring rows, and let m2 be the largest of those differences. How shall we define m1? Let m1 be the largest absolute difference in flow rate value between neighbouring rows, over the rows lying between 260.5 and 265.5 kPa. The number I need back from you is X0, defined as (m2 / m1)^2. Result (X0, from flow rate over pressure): 1.11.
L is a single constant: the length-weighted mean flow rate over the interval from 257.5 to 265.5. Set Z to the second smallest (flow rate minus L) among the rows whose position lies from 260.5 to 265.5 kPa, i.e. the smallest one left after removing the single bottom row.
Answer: -0.81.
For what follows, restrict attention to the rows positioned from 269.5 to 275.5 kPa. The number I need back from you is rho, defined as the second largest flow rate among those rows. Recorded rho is 3.784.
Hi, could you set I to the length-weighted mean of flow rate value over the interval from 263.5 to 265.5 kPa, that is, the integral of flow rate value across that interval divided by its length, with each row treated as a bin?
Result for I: 2.2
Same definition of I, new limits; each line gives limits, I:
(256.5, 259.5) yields 4.1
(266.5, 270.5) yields 2.3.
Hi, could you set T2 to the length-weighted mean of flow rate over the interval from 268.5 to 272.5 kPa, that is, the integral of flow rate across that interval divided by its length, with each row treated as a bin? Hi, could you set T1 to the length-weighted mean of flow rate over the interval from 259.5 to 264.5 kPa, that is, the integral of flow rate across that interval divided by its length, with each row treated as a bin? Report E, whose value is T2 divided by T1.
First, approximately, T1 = 2.96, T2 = 2.9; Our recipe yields 0.97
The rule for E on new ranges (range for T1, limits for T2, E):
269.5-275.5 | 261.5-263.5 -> 0.81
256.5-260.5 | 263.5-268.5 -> 0.54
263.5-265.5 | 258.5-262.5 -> 1.56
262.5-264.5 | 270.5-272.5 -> 1.31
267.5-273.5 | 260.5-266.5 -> 0.88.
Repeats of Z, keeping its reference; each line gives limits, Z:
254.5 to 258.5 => 1.18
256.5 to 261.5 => 0.58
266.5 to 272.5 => -0.95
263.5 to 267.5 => -1.05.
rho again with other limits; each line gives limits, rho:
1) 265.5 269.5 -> 2.156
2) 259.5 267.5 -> 3.338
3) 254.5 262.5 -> 4.707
